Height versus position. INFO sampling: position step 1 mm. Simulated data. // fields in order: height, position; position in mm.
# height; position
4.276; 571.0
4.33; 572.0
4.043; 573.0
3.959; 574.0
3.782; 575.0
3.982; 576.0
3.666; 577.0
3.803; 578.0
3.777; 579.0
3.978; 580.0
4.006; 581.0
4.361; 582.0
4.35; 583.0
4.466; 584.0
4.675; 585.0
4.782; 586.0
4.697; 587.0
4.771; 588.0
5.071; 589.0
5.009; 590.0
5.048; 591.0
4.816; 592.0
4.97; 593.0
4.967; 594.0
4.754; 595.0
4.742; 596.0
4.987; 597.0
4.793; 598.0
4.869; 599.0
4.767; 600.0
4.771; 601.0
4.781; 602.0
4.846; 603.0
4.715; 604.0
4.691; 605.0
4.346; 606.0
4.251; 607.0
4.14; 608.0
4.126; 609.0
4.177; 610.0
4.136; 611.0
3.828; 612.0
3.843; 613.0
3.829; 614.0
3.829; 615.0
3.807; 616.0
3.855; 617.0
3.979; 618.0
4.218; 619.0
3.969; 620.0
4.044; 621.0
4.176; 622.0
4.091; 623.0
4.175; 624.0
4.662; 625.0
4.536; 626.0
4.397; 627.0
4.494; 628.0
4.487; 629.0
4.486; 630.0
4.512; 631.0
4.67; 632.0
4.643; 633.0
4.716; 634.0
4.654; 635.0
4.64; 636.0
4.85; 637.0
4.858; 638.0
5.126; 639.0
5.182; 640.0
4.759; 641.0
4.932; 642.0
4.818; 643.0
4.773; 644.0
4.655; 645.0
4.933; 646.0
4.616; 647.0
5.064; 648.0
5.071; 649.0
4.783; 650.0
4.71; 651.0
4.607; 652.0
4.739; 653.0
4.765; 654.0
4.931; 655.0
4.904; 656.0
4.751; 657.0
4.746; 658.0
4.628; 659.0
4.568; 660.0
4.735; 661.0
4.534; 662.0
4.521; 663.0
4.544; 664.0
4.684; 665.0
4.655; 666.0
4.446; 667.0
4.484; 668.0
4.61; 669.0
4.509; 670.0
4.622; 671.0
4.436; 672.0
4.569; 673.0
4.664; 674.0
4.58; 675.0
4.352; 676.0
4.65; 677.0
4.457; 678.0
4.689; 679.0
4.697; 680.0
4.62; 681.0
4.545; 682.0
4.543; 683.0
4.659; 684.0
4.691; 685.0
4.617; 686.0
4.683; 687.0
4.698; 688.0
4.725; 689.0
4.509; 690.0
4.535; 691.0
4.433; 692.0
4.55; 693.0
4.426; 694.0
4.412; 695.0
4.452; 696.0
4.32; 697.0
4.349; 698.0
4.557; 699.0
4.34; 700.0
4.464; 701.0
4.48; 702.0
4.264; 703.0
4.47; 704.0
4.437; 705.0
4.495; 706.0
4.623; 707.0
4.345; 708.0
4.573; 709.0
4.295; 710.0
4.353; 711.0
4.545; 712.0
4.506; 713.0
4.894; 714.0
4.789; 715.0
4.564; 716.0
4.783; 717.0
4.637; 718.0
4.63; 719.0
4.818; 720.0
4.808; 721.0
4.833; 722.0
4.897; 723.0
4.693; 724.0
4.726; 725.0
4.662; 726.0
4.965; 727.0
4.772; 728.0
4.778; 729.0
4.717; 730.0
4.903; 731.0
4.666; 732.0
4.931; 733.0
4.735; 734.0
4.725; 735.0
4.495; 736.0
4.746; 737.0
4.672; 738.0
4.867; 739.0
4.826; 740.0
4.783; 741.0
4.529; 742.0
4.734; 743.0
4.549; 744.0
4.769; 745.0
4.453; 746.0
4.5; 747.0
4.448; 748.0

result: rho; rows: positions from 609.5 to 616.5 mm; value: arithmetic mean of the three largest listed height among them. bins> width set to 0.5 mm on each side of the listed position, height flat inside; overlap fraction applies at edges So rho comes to 4.1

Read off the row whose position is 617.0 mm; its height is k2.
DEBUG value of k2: 3.855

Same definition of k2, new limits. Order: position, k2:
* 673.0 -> 4.569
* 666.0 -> 4.655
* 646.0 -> 4.933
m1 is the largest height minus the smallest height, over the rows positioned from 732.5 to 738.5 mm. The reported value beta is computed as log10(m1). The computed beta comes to -0.36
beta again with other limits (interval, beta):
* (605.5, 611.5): -0.66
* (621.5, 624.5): -1.07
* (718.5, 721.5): -0.73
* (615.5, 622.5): -0.39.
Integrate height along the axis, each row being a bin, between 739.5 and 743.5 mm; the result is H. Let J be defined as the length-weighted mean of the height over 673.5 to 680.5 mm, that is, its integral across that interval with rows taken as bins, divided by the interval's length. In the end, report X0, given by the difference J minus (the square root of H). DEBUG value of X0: 0.2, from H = 19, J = 4.6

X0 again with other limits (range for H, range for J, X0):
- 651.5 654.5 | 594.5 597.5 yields 1.1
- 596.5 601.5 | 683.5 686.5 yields -0.3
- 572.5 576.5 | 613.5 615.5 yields -0.1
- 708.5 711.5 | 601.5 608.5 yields 0.9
